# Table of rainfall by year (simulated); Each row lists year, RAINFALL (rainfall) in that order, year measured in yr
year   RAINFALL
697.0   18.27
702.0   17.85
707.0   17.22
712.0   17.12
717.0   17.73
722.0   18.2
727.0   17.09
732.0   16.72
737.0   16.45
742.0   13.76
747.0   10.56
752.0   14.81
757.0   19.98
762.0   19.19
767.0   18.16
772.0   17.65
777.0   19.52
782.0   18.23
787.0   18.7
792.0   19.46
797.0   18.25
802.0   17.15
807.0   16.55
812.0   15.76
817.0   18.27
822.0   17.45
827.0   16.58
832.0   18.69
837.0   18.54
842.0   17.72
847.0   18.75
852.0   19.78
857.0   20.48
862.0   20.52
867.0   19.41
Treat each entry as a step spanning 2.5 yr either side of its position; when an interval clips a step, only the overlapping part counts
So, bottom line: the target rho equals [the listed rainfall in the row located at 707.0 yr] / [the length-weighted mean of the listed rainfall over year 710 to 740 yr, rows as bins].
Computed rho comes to 1.00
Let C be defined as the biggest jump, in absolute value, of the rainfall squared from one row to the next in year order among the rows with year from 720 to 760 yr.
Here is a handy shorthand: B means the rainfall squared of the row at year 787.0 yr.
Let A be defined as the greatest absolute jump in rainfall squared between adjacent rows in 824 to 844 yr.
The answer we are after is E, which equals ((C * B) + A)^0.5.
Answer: 251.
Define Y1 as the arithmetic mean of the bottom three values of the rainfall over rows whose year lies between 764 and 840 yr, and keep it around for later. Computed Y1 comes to 16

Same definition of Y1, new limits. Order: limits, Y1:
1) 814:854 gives 17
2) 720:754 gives 13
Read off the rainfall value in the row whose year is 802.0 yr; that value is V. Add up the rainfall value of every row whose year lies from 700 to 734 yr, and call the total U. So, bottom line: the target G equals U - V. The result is 104.8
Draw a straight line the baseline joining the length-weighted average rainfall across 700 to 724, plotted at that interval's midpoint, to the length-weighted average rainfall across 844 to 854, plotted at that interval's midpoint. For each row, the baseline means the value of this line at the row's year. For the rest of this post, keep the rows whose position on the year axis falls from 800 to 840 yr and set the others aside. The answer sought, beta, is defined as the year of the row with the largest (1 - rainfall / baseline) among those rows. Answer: 812.0 yr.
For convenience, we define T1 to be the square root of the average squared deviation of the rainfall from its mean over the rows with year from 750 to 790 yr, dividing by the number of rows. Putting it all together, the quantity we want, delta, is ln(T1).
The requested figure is 0.402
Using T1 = 1.50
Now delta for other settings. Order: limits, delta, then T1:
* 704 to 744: 0.225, 1.25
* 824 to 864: 0.237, 1.27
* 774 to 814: 0.238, 1.27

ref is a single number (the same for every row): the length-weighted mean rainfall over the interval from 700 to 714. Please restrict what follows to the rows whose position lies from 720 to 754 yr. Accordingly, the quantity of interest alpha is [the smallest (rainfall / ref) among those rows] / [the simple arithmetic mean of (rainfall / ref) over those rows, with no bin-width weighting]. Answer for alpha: 0.687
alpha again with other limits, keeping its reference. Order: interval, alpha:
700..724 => 0.971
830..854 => 0.948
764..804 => 0.933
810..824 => 0.918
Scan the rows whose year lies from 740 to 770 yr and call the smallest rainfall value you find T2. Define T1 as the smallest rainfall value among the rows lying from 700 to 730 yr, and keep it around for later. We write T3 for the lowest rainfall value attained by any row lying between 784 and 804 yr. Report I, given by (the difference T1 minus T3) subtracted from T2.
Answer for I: 11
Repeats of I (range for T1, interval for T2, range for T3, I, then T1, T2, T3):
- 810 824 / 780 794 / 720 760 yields 13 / 15.76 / 18.23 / 10.56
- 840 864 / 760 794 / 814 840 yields 17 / 17.72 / 17.65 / 16.58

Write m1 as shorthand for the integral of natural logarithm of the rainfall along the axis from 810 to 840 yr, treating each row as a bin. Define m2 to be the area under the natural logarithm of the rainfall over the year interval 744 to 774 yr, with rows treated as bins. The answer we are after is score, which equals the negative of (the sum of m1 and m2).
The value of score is -170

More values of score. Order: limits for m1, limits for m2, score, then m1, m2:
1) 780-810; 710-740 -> -172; 87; 85.3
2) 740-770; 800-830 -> -168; 83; 84.9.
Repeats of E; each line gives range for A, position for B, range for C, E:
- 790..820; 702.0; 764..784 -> 149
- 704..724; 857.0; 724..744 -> 185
